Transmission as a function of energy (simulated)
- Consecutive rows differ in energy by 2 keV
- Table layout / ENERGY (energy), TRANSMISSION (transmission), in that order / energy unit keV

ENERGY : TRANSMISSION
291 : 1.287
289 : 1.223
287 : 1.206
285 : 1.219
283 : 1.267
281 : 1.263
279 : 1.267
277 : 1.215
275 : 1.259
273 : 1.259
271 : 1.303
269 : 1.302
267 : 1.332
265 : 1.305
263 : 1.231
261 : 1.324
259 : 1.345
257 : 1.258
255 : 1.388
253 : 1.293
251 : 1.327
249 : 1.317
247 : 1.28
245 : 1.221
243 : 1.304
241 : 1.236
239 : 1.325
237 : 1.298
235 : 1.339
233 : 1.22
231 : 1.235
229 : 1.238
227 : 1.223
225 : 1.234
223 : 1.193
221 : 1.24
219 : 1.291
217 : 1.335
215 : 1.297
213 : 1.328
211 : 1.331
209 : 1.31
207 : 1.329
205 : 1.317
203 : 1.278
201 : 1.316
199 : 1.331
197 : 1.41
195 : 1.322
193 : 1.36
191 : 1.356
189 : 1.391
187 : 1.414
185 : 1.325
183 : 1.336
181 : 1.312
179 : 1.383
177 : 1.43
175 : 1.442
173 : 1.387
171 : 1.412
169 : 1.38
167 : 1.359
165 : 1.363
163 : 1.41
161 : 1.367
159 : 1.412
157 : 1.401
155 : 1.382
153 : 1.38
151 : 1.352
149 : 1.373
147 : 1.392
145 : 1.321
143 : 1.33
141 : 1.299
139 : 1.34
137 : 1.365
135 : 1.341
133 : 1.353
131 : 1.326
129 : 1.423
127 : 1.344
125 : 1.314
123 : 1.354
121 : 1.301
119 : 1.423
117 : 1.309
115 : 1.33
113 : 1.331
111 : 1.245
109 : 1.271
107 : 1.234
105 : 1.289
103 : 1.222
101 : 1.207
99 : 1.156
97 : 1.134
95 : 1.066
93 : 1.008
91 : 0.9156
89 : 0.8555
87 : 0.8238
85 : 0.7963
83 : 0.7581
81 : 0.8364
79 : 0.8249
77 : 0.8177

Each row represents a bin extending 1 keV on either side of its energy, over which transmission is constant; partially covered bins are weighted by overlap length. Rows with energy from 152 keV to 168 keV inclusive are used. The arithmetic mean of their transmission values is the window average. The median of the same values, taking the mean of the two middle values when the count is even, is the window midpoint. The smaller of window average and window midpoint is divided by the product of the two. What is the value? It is 0.722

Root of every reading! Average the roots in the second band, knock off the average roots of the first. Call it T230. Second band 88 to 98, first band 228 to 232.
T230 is -0.12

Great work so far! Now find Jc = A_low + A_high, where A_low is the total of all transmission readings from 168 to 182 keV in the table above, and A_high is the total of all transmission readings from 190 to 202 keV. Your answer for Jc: 17.8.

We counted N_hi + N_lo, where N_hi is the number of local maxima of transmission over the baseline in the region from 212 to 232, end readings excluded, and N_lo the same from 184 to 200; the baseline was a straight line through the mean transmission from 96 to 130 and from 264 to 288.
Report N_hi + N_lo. 6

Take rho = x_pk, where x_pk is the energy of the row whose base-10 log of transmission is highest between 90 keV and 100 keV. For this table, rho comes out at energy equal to 99 keV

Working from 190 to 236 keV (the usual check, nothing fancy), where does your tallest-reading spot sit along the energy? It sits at 197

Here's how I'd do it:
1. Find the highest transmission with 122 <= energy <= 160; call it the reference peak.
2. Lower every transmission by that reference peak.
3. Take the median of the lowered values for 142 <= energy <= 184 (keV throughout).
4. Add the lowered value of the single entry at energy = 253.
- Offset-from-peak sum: -0.173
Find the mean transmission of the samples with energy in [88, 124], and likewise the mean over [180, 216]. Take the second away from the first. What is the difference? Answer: -0.13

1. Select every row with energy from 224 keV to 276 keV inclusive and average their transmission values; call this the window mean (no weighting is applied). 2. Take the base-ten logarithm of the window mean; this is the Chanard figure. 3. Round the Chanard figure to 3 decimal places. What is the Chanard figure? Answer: 0.109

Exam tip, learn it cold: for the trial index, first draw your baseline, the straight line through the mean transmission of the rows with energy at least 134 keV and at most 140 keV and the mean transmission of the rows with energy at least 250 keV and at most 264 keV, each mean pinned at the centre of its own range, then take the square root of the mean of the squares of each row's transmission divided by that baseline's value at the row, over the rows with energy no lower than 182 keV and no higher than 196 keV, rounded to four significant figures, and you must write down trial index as 1.020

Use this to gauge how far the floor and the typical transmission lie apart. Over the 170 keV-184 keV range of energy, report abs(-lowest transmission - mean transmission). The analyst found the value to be 2.70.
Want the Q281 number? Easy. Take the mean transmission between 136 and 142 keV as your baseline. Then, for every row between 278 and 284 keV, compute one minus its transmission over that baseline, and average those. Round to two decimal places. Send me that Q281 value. 0.05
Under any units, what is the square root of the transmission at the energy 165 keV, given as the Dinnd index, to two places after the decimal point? 1.17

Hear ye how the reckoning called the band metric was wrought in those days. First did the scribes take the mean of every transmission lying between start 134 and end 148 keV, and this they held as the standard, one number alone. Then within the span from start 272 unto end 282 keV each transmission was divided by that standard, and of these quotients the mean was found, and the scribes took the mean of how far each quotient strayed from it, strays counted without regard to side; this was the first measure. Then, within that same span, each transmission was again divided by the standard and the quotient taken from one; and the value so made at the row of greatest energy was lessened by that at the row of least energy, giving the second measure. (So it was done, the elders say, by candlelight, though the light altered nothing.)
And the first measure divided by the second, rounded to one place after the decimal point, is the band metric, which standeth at -3.8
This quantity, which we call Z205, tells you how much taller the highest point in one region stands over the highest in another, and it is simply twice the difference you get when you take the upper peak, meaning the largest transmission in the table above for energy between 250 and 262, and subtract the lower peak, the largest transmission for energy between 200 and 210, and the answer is 0.12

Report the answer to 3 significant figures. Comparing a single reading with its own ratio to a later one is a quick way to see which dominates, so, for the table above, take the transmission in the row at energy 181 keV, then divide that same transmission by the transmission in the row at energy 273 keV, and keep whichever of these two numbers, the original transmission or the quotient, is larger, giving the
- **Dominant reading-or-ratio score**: 1.31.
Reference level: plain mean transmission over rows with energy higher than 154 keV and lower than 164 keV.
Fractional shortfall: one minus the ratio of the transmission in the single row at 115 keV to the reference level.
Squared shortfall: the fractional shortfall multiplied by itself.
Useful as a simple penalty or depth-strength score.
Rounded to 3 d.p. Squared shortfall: 0.002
